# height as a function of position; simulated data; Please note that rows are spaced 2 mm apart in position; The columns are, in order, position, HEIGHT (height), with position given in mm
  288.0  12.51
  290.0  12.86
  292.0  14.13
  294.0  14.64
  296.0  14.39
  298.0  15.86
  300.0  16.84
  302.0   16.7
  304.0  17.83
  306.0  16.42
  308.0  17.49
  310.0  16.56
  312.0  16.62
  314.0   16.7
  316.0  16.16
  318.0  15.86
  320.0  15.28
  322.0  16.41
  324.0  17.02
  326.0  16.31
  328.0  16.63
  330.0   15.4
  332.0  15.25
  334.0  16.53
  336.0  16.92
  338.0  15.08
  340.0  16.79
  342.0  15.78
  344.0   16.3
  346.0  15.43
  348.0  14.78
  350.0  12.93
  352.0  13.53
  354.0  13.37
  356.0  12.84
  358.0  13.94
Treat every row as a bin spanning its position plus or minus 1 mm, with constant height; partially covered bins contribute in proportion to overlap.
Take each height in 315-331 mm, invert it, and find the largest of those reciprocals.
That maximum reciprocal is 0.0654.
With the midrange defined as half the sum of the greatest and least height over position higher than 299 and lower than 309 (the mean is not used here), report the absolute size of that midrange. 17.1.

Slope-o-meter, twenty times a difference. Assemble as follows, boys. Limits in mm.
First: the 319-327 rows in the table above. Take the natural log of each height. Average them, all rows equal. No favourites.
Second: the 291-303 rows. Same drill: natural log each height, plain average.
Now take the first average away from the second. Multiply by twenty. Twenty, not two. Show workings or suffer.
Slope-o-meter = -1.1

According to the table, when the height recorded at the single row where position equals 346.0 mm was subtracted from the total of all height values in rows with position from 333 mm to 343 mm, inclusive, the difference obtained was 65.7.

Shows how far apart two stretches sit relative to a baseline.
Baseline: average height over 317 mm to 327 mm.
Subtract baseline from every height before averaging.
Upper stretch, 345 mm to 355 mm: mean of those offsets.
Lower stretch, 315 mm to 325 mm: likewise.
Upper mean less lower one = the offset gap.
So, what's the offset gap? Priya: -2.1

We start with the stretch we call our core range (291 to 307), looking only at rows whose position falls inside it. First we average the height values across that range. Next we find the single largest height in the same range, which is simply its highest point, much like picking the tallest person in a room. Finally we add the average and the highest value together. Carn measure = 33.7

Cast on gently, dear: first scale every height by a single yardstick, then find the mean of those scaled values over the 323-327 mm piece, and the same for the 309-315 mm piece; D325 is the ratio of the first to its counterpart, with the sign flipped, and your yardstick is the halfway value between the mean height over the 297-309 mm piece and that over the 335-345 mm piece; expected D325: -1.00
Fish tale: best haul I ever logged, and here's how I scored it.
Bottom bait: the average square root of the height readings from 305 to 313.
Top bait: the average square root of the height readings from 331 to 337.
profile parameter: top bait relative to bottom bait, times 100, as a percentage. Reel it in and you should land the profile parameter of 98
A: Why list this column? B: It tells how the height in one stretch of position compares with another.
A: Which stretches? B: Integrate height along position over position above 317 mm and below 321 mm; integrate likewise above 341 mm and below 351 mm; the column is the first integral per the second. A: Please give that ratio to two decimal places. 0.41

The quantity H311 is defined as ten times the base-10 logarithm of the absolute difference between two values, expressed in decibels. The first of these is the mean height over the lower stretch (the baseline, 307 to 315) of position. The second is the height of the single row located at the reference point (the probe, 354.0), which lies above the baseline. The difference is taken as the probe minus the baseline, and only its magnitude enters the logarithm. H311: 5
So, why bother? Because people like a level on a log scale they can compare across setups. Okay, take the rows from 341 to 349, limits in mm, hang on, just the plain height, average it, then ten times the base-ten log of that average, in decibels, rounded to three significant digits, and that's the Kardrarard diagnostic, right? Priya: 11.9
